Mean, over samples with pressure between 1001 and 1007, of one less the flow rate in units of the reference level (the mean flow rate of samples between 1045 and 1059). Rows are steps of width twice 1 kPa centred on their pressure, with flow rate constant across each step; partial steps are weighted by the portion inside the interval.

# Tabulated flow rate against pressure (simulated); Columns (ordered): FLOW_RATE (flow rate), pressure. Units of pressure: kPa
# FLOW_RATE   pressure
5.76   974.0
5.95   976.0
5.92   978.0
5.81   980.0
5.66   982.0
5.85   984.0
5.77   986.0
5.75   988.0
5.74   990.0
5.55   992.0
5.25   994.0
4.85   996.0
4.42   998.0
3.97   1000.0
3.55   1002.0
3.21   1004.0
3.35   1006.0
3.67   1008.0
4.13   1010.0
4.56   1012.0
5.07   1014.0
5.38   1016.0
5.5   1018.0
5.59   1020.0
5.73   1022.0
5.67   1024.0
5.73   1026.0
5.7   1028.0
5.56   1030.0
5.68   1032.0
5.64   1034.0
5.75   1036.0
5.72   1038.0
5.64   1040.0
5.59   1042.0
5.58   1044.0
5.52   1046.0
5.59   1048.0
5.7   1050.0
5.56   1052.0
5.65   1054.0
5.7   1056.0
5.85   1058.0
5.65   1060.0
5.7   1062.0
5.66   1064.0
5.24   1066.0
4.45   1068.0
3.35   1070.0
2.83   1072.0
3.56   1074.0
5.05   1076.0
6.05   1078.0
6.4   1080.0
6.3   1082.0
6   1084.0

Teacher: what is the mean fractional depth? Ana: 0.40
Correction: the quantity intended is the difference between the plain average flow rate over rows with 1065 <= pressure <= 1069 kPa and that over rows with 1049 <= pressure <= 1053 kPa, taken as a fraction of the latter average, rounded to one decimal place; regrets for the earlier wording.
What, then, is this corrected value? -0.1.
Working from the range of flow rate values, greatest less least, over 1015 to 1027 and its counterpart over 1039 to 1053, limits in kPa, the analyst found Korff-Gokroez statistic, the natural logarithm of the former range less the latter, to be -1.8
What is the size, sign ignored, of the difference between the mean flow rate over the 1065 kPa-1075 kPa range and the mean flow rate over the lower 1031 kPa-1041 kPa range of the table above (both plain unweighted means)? 1.8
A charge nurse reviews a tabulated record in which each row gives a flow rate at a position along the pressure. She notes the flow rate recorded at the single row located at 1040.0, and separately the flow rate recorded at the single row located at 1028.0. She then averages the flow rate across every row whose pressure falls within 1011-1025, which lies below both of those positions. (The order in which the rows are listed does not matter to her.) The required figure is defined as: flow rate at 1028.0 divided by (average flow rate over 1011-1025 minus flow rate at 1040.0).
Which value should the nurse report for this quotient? -20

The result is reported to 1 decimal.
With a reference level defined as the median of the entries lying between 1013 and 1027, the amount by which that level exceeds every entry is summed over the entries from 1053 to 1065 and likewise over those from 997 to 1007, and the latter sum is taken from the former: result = -10.1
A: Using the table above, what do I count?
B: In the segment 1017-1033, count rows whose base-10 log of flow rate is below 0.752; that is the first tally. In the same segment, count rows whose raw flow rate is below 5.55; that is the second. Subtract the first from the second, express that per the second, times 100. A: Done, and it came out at -200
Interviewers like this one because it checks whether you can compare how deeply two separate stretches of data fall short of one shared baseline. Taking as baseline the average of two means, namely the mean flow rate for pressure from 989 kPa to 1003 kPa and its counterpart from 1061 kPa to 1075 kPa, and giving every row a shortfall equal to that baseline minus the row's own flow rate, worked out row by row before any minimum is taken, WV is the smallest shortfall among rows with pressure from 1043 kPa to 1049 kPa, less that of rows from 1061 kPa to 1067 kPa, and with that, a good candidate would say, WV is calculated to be 0.1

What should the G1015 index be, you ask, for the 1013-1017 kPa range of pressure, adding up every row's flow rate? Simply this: 10.45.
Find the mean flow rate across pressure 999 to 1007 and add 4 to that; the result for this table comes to 7.5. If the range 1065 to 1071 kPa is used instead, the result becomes 8.3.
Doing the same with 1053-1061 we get 9.7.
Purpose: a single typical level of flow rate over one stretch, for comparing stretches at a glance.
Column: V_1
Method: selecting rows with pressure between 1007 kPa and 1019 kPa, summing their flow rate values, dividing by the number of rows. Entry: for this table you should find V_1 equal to 4.72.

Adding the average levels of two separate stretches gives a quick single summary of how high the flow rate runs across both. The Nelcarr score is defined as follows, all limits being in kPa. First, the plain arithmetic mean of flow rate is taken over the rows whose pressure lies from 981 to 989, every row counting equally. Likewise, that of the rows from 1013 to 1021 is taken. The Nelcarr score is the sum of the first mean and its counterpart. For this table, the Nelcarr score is 11.1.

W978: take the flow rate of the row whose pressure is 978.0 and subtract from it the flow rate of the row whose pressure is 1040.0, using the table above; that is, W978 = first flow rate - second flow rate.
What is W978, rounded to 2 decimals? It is 0.28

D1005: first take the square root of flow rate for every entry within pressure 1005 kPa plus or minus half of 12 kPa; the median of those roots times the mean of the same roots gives 3.62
